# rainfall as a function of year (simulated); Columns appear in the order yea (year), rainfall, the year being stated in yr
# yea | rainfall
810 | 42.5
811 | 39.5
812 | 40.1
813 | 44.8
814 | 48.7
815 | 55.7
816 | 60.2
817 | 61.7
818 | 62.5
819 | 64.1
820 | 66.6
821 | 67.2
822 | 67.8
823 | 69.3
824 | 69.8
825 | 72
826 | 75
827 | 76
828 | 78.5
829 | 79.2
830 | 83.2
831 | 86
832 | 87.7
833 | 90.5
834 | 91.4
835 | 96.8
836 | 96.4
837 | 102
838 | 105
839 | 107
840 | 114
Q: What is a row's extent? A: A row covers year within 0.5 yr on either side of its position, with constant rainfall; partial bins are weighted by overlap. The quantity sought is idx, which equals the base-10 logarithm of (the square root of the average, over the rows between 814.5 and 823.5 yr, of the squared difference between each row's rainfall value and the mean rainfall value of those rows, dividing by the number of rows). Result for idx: 0.61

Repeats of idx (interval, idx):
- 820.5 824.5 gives 0.03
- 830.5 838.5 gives 0.80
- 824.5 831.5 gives 0.65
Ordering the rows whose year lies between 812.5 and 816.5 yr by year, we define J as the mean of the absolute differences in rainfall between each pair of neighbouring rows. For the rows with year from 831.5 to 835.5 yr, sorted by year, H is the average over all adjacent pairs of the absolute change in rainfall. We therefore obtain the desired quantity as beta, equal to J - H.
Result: 2.1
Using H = 3.0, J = 5.1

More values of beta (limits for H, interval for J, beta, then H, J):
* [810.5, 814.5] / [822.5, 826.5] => -1.2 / 3.1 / 1.9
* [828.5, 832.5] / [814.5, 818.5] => -0.6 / 2.8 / 2.3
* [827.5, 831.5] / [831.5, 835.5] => 0.5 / 2.5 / 3.0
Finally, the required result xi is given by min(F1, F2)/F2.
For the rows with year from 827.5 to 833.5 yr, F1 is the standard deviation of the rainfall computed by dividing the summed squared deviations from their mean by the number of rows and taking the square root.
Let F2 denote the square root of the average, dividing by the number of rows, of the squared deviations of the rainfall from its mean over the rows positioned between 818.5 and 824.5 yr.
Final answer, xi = 1.0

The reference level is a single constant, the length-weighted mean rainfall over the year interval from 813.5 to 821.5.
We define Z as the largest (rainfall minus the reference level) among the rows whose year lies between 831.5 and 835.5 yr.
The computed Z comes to 36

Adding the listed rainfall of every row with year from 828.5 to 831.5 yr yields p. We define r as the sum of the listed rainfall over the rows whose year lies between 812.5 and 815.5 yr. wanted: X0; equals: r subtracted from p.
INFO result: 99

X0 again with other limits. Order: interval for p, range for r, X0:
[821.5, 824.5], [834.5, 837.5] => -88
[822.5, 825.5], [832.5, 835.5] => -68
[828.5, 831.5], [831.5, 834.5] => -21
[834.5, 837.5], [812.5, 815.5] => 146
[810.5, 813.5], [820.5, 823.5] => -80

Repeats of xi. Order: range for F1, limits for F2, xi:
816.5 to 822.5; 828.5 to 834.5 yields 0.6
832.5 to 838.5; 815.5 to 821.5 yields 1.0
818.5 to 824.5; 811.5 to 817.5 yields 0.2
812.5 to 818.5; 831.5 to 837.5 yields 1.0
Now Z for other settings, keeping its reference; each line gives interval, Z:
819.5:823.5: 8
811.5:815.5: -5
